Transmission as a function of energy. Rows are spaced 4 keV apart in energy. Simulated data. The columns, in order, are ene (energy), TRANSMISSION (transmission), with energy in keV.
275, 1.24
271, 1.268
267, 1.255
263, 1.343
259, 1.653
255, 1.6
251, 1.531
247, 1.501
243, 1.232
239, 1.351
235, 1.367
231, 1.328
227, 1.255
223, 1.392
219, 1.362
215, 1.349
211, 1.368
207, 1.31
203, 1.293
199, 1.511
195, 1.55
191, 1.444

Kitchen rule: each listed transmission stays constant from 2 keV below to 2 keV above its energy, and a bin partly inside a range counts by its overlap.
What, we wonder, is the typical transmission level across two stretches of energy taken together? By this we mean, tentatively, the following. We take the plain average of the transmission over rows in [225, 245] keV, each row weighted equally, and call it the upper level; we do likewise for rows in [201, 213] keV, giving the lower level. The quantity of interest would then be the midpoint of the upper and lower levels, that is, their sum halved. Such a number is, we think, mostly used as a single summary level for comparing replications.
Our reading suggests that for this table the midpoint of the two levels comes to 1.32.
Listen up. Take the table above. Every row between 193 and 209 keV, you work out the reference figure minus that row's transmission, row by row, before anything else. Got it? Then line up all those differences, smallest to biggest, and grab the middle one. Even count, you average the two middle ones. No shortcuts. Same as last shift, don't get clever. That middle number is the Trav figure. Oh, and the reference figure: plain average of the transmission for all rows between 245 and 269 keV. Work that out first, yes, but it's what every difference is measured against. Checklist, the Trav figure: 0.070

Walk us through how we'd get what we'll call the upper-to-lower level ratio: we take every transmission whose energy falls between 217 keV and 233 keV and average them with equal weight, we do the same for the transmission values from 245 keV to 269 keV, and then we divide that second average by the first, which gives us 1.11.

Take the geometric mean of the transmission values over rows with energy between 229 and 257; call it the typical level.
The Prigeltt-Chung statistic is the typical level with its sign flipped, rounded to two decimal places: -1.41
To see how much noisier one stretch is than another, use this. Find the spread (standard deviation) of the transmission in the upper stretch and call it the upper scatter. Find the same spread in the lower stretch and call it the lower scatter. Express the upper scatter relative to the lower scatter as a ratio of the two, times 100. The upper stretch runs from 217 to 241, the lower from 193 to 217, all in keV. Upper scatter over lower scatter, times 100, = 44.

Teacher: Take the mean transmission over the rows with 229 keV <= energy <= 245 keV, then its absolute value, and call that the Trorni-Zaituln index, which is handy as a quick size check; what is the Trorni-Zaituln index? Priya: 1.32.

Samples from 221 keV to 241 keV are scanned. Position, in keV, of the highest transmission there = 223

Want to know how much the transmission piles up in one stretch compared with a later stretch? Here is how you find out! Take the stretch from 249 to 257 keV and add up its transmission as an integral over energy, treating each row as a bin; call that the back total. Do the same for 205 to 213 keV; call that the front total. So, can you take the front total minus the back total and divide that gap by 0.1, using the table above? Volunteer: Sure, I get -18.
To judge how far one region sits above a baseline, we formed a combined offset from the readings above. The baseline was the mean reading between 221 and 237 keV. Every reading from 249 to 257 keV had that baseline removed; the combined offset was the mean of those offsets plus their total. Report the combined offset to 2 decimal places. 0.69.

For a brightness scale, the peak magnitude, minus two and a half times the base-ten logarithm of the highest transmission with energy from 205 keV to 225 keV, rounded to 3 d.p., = -0.359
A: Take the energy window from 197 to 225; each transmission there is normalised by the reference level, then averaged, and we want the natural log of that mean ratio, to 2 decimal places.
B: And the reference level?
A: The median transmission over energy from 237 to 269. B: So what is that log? -0.04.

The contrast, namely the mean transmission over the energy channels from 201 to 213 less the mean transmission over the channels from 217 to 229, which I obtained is -0.01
